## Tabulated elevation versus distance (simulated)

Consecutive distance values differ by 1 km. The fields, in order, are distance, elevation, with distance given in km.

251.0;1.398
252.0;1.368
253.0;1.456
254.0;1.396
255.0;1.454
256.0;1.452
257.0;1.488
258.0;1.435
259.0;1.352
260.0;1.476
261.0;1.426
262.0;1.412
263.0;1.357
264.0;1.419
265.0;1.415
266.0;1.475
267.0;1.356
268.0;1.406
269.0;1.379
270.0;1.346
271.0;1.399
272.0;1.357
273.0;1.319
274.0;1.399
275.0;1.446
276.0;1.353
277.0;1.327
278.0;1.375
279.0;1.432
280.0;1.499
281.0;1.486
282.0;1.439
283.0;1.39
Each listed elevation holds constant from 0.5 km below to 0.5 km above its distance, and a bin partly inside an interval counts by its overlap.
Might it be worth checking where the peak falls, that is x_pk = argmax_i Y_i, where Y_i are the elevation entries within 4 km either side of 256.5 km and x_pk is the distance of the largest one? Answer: 257.0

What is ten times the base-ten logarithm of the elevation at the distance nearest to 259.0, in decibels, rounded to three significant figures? 1.31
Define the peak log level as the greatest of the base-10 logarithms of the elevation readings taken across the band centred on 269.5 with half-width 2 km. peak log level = 0.148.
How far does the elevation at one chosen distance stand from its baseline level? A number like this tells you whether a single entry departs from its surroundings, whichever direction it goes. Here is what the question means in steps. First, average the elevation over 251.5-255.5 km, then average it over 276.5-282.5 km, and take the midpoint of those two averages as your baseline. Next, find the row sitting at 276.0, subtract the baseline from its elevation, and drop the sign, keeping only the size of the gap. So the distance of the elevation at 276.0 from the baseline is 0.069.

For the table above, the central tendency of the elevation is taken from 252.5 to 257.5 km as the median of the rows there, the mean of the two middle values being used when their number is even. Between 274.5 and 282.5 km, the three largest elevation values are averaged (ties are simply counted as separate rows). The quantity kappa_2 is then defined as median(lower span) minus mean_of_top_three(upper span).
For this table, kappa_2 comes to -0.023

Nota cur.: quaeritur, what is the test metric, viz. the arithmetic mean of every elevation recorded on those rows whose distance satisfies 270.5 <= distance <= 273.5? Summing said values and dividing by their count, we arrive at 1.36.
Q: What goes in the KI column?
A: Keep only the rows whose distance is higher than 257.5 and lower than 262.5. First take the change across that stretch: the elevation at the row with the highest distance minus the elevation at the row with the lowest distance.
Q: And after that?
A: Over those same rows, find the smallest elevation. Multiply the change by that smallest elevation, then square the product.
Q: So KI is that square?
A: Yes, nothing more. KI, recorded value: 0.001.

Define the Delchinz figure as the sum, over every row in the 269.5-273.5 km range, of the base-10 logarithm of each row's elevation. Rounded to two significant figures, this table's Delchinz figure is 0.53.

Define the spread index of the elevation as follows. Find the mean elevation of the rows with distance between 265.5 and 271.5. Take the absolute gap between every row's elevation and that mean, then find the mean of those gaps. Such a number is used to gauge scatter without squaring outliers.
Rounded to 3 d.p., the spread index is 0.033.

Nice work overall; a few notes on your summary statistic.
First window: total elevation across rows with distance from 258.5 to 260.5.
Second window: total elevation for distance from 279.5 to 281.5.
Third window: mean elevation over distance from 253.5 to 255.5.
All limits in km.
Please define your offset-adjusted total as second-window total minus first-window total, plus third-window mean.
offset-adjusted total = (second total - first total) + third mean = 1.58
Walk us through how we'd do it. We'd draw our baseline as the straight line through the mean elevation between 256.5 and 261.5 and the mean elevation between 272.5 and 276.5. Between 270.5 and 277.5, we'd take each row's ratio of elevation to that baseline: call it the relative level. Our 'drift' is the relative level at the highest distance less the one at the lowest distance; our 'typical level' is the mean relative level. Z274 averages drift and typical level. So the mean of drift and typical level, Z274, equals 0.478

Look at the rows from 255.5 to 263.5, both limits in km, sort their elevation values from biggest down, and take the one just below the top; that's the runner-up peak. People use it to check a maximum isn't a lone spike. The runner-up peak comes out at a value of 1.476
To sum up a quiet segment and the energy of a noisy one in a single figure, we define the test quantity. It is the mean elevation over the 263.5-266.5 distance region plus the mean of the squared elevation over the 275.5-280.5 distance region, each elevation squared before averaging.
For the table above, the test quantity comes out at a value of 3.39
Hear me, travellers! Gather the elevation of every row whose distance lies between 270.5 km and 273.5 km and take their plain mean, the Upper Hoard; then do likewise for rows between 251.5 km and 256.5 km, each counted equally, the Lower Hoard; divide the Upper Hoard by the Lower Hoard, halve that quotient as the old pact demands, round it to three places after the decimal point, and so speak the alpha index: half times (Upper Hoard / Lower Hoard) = 0.477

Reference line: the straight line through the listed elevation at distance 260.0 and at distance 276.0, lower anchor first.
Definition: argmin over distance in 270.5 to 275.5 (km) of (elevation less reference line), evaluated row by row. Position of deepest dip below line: 273.0 km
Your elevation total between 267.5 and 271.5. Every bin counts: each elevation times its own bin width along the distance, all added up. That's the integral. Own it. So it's 5.53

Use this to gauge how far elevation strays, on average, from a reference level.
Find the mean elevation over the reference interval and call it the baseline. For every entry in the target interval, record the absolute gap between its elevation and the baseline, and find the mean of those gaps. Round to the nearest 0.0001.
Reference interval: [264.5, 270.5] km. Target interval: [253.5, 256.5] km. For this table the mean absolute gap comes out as 0.0379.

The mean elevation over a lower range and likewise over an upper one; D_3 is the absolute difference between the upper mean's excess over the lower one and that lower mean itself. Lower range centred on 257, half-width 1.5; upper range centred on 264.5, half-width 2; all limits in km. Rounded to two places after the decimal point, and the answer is 1.50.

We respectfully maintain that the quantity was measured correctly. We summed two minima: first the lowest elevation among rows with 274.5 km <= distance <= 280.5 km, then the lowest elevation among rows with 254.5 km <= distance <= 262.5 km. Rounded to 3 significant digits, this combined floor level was 2.68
